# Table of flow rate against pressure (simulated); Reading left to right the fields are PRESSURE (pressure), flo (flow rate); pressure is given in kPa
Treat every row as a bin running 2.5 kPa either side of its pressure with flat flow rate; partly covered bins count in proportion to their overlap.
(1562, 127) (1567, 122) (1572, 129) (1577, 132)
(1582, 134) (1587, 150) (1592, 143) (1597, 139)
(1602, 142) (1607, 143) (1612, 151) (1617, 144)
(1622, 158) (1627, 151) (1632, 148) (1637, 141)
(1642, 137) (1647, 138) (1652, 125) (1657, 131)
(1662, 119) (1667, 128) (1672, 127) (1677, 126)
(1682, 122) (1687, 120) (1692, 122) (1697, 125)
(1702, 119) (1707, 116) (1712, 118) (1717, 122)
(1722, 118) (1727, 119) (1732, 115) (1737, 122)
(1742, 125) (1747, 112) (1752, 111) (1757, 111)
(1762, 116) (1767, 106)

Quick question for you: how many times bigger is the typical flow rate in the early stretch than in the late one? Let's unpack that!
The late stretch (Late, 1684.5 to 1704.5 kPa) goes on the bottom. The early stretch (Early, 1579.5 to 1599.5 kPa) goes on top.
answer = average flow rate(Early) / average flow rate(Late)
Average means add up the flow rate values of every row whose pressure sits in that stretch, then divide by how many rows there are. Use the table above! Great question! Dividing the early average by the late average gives 1.16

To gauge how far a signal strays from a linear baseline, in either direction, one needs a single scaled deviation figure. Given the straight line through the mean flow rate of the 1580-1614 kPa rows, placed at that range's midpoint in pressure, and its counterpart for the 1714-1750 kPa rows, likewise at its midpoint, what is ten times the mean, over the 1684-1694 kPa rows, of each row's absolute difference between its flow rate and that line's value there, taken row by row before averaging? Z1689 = 56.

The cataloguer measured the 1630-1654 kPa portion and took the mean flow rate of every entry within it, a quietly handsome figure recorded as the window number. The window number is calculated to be 138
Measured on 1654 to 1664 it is 125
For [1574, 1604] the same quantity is 140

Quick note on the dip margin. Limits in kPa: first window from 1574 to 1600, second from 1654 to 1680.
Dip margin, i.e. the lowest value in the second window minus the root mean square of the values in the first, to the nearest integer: -21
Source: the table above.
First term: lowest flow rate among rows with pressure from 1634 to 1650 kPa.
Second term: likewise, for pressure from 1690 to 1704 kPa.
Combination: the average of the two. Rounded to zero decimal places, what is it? 128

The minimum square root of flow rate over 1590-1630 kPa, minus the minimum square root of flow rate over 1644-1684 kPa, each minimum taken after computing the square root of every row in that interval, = 0.88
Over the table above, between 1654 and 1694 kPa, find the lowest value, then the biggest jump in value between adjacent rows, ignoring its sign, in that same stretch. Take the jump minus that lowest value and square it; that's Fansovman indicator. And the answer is 11449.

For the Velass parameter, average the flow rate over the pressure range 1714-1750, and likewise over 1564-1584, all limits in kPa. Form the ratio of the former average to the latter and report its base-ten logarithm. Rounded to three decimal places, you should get -0.036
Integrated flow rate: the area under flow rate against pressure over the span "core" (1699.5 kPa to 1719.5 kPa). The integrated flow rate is 2375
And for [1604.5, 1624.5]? 2980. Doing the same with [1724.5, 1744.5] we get 2405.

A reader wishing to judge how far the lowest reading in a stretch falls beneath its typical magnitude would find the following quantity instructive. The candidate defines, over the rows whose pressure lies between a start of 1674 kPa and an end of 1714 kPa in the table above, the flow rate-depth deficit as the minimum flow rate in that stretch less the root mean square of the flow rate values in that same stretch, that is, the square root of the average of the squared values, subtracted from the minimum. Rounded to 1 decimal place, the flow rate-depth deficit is -5.0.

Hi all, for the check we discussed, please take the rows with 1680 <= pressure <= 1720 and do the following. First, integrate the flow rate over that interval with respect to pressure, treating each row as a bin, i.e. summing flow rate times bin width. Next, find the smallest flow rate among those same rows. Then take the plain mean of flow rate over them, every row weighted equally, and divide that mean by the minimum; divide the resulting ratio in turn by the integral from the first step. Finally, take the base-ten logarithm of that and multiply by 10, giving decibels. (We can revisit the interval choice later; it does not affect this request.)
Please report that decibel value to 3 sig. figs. -36.7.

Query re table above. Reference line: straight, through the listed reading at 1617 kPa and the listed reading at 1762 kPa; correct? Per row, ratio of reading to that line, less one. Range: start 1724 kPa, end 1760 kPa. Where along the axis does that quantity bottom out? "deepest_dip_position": 1752 kPa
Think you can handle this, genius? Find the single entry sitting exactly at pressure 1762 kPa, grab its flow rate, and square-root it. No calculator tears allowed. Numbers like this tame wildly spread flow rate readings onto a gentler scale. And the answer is 10.8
